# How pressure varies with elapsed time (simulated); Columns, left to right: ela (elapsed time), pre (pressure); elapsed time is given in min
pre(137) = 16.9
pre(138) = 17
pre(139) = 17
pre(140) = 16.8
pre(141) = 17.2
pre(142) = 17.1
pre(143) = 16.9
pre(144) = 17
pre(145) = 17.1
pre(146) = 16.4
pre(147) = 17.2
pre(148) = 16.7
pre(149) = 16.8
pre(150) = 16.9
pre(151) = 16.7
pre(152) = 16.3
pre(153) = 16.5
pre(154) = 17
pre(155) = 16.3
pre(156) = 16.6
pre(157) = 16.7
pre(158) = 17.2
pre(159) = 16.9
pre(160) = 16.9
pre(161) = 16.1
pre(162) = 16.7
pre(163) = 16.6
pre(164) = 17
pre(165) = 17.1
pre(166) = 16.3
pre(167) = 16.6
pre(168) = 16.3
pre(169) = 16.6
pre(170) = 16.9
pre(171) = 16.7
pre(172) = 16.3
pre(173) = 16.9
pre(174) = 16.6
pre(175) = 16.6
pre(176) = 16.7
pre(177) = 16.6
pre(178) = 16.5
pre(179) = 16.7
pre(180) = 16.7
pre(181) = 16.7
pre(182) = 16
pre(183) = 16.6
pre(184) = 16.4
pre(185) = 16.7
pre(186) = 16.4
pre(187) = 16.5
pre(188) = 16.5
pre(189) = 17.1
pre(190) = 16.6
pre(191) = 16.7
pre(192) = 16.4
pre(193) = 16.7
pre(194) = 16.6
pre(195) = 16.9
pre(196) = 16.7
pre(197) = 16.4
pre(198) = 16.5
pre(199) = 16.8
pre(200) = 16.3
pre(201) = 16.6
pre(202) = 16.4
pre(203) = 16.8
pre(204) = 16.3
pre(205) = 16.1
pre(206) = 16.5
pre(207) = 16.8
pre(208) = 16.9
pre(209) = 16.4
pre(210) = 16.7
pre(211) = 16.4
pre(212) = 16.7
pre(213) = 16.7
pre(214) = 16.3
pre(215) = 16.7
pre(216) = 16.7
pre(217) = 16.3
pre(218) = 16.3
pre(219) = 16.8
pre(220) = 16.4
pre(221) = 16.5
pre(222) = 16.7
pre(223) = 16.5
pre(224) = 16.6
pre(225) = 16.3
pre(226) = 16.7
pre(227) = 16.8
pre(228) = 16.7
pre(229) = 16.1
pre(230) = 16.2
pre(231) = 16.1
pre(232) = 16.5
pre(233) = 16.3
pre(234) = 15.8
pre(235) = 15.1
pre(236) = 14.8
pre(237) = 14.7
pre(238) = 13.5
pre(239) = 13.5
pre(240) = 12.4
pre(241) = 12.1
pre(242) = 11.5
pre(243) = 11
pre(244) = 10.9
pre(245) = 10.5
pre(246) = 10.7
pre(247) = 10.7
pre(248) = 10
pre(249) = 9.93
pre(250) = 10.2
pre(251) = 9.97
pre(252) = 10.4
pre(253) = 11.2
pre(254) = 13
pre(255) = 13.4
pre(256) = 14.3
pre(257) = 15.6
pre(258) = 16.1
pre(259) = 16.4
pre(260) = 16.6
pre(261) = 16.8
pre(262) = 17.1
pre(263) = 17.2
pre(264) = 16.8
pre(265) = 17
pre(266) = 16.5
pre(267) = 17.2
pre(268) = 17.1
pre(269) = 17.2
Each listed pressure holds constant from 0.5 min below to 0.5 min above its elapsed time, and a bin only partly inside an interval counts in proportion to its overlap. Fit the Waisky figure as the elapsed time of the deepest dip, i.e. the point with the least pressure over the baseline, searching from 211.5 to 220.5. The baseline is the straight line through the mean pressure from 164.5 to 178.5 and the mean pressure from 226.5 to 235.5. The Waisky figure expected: 214 min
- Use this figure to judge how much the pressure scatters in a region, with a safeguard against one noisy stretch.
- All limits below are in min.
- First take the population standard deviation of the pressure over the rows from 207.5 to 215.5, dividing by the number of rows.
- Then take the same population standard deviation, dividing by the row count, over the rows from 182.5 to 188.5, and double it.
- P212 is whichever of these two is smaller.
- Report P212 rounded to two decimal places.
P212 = 0.19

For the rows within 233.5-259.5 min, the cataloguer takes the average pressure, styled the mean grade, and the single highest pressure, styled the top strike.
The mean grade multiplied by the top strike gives 207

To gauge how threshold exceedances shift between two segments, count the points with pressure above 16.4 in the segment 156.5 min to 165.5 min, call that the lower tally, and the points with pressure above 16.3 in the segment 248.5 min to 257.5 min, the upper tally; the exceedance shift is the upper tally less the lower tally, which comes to -8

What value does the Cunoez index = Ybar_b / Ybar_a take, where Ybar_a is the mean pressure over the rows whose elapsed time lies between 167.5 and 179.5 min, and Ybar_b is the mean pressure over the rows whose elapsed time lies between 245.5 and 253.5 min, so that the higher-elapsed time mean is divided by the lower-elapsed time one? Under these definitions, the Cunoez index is 0.63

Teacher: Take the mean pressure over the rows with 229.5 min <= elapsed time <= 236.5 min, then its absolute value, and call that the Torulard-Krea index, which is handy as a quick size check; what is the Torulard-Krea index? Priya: 15.8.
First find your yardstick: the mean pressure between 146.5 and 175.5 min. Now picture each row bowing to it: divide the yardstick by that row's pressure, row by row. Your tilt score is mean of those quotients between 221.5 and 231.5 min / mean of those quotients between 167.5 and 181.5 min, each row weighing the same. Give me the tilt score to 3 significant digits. 1.01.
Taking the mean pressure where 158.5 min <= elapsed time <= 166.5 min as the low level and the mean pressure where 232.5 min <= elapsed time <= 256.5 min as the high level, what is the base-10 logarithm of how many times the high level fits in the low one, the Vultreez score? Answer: 0.13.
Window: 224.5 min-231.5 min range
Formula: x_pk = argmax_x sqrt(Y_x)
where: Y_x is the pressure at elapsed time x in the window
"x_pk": 227 min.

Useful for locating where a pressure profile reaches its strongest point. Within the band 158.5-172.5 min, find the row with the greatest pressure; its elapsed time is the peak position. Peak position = 165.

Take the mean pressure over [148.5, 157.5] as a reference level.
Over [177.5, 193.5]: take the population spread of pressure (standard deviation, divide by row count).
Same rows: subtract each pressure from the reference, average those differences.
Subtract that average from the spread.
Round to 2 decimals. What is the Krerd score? 0.16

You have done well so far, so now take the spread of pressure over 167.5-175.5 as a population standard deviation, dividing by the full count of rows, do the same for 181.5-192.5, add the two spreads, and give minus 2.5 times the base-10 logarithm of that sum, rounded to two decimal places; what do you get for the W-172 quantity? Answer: 0.82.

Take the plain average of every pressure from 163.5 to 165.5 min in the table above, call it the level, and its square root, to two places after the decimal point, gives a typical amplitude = 4.13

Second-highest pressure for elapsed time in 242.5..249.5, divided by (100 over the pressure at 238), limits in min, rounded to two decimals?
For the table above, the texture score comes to 1.47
